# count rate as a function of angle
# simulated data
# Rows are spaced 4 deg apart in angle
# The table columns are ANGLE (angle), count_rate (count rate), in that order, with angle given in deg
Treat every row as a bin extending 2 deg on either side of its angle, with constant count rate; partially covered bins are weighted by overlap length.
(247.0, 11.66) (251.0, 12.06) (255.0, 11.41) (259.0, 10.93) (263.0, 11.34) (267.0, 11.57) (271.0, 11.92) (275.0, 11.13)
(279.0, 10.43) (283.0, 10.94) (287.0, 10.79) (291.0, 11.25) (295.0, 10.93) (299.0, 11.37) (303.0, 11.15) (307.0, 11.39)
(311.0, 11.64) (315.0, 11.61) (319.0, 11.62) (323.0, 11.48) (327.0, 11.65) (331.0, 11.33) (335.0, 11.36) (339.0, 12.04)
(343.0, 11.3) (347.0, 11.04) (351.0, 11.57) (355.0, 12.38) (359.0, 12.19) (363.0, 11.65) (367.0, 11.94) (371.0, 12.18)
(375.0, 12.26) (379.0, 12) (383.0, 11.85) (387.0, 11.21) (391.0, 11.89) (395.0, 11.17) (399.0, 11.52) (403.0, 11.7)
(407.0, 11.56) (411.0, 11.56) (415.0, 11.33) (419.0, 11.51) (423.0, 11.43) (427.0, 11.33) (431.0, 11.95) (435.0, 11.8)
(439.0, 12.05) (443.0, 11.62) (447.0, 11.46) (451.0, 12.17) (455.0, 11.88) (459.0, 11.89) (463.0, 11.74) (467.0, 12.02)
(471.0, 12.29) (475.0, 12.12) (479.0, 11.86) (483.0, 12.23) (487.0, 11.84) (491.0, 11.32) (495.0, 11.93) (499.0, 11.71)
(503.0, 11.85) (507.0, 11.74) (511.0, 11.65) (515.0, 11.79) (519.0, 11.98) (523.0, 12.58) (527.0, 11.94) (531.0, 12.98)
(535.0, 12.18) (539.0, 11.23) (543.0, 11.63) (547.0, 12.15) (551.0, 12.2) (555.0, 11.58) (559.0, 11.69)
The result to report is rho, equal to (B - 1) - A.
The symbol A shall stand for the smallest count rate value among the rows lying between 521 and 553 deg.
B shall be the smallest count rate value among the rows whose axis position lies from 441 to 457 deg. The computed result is -0.8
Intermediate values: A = 11.23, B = 11.46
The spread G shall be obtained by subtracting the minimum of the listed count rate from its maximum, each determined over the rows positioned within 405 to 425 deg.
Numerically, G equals 0.23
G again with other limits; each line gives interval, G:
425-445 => 0.72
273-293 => 0.82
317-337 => 0.32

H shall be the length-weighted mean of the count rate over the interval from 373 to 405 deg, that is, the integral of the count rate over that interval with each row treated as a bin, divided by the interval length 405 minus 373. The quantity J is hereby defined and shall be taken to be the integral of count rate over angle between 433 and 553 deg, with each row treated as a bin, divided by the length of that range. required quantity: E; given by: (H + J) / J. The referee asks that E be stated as 1.98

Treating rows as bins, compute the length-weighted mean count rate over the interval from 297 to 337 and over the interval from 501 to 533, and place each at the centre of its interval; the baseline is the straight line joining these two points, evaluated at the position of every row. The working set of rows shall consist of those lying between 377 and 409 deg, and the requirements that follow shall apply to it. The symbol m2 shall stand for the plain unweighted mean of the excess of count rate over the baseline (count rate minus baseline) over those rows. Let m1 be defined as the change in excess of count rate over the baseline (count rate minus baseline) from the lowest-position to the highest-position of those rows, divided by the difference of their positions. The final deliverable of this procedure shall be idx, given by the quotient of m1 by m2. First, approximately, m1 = -0.019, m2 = -0.08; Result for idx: 0.24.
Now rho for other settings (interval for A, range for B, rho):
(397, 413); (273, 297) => -2.1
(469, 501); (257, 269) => -1.4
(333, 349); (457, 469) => -0.3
